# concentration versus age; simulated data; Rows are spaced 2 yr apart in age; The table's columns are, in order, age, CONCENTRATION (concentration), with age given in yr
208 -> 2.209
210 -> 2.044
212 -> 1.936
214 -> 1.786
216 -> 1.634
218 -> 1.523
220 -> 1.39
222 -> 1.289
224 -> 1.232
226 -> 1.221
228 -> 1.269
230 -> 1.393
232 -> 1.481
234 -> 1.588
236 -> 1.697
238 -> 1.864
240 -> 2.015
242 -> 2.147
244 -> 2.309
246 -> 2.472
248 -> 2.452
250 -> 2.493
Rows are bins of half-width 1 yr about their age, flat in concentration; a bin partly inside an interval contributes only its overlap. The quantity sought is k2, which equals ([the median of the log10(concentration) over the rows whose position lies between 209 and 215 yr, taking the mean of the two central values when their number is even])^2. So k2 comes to 0.08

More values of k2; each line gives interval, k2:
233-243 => 0.07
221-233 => 0.01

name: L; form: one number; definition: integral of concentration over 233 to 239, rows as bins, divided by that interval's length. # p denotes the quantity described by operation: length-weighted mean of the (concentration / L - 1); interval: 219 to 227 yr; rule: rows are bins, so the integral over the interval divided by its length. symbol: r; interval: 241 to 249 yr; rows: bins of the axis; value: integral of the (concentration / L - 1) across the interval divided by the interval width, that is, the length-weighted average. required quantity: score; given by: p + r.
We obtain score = 0.1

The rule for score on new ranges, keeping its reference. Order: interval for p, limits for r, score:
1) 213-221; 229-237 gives -0.2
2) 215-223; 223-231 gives -0.4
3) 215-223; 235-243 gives 0.0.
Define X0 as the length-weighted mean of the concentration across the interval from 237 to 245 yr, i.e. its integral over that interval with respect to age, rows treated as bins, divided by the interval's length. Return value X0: 2.1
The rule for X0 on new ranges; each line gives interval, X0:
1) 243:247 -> 2.4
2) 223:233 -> 1.3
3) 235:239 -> 1.8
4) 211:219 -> 1.7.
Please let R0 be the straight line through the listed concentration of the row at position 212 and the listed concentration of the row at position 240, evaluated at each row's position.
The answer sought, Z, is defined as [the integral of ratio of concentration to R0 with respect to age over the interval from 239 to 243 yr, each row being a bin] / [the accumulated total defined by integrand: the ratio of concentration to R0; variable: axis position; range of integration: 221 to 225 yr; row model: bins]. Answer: 1.61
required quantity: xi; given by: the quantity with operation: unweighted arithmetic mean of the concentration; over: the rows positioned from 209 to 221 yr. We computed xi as 1.7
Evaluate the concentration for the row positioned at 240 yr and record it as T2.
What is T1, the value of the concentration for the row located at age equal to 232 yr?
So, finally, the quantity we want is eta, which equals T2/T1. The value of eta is 1.4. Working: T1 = 1.481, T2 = 2.015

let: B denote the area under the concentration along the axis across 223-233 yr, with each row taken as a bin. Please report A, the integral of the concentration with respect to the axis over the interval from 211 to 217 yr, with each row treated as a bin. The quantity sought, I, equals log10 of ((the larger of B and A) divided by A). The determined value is 0.09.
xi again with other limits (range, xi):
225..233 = 1.3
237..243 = 2.0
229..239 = 1.6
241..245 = 2.2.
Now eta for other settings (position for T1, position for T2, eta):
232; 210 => 1.4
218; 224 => 0.8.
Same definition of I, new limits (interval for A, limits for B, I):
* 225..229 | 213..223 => 0.49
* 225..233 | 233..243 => 0.24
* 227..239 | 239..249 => 0.09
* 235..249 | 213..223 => 0.00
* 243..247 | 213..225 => 0.27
